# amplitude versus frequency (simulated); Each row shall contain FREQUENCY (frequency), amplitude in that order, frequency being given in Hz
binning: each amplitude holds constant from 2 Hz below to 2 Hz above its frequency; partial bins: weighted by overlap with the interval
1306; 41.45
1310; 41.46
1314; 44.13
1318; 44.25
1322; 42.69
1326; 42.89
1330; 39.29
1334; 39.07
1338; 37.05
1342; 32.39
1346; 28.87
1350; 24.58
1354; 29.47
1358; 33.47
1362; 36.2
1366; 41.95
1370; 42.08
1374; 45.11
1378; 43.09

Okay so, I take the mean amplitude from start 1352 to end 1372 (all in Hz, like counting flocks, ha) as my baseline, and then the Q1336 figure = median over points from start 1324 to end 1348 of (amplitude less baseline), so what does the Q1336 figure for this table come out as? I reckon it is 1.4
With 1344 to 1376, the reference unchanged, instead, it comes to -1.8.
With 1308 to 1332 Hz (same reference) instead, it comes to 6.2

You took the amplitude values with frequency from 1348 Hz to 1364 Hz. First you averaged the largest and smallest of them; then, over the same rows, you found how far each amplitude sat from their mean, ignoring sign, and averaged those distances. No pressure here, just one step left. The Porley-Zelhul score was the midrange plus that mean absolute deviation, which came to 34.3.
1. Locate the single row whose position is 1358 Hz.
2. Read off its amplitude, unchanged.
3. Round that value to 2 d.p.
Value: 33.47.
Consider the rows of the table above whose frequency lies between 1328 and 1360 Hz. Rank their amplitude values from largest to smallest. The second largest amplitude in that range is 39.07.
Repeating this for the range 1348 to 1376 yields 42.08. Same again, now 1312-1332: 44.13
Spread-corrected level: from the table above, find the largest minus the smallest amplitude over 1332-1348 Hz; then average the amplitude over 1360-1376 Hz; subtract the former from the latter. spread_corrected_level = 31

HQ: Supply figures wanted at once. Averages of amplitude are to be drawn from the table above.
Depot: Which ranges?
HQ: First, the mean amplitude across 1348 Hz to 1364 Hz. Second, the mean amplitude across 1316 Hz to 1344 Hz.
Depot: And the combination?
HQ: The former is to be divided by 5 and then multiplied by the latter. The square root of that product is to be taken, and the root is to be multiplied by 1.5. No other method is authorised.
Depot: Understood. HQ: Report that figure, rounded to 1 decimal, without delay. 23.5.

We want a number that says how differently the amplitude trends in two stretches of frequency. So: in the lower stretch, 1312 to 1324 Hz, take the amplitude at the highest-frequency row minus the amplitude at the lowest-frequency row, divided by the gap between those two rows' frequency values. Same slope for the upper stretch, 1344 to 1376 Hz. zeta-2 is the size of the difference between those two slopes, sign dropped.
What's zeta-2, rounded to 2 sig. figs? 0.76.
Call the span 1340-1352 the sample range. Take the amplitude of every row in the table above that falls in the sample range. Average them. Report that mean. 28.6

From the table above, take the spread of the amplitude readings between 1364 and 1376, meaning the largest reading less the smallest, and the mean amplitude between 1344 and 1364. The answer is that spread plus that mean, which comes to 34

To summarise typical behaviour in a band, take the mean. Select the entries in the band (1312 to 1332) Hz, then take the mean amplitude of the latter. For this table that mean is 43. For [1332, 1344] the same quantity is 36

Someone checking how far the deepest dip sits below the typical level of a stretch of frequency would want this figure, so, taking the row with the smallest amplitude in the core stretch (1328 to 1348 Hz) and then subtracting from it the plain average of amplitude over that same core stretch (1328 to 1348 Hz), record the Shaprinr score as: -6.5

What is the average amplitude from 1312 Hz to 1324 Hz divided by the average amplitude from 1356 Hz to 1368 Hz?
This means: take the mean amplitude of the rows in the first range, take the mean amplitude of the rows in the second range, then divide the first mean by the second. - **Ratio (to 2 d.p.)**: 1.17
